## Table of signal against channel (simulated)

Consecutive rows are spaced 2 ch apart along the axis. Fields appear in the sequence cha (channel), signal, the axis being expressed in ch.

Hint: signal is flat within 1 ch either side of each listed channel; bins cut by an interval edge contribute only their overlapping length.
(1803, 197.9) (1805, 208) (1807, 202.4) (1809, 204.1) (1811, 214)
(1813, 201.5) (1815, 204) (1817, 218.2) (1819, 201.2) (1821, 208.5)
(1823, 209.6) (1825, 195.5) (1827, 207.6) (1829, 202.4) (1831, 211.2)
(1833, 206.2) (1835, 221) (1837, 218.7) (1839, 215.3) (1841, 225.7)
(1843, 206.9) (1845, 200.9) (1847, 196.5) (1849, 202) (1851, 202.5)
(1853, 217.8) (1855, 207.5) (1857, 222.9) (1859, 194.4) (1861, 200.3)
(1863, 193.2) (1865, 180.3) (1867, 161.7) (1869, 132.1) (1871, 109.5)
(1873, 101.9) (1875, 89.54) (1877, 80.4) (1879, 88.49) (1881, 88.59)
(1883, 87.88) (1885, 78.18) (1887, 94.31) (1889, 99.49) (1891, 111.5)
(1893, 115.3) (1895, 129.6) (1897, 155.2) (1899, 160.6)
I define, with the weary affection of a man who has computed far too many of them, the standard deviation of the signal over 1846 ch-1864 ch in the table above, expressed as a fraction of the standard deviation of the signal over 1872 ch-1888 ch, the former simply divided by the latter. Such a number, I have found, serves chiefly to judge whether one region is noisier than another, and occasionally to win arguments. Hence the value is 1.4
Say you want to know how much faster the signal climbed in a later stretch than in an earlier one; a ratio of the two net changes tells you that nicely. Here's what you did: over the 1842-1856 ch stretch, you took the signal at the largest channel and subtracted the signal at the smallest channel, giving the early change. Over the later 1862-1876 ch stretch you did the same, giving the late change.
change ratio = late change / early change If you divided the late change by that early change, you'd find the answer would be -173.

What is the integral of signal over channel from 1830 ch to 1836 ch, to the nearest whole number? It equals 1277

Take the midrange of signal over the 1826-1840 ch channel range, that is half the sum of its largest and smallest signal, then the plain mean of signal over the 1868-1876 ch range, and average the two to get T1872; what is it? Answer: 160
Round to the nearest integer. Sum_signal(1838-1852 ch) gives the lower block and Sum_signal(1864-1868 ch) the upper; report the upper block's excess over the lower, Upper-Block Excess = -1108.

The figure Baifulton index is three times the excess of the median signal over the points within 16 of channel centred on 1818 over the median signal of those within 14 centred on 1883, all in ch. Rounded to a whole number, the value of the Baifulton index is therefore 353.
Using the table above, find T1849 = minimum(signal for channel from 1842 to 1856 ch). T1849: 196.5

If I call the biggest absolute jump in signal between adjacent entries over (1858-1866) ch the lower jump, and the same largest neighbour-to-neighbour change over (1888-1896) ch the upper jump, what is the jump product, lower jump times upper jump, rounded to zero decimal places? 184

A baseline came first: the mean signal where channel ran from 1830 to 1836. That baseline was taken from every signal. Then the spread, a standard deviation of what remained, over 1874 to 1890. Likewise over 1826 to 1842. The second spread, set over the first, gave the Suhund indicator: 1.17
